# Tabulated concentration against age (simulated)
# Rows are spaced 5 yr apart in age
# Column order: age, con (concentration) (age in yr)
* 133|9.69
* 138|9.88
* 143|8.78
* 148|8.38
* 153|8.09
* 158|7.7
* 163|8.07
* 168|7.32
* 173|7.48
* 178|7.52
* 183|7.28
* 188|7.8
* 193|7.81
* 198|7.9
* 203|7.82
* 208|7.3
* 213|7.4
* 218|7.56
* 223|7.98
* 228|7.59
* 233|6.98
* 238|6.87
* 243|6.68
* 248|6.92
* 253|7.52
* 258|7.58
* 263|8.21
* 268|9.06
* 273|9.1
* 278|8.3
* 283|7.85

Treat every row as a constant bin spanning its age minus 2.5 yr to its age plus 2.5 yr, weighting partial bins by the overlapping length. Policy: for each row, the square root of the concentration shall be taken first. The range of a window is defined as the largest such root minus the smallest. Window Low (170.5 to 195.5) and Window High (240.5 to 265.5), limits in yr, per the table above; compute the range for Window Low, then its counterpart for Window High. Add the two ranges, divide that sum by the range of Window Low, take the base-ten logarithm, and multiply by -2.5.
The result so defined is -1.48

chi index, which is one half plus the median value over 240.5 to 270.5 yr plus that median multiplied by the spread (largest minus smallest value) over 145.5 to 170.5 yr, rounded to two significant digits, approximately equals 16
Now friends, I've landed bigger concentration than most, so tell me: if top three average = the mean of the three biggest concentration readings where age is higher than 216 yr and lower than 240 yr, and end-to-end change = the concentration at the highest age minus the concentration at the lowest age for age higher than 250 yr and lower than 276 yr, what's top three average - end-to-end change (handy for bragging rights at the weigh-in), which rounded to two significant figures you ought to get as 6.1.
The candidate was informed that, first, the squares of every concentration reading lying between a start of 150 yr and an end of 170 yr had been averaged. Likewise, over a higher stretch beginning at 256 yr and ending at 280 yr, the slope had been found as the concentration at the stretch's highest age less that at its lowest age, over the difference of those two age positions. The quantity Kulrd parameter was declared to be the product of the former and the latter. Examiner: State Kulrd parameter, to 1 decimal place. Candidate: 2.2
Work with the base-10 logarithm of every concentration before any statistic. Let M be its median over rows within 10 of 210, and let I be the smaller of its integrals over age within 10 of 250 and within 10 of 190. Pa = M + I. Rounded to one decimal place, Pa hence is 18.0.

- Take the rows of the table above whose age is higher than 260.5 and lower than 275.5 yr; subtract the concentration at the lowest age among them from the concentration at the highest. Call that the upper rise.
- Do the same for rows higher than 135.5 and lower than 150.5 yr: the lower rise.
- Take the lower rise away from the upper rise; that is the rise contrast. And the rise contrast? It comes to 2.4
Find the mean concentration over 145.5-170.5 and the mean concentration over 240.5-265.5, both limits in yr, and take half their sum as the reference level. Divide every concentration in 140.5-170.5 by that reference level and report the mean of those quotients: 1.05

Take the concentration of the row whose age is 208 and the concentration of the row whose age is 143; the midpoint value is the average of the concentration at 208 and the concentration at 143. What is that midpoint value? 8.04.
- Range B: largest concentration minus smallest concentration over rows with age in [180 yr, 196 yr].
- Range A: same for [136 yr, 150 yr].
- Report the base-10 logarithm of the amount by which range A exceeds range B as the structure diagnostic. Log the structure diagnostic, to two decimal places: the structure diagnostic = -0.01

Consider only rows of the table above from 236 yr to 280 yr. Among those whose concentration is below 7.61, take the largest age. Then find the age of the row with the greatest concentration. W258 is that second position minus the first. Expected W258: 15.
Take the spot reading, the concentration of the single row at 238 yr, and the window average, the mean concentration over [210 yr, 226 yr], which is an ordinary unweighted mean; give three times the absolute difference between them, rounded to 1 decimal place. 2.3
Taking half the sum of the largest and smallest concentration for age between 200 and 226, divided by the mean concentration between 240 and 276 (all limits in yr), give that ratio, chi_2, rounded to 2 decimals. 0.97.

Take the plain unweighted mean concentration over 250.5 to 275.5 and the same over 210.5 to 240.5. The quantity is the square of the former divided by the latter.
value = 9.3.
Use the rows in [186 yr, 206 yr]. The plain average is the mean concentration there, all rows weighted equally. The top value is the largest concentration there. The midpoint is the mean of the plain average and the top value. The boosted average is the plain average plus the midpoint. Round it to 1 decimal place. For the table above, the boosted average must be 15.7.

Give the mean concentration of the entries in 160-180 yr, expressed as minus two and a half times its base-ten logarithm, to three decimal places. -2.202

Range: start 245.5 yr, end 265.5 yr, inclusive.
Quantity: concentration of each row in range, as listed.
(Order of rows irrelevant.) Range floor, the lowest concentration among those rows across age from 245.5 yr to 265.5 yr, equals 6.92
